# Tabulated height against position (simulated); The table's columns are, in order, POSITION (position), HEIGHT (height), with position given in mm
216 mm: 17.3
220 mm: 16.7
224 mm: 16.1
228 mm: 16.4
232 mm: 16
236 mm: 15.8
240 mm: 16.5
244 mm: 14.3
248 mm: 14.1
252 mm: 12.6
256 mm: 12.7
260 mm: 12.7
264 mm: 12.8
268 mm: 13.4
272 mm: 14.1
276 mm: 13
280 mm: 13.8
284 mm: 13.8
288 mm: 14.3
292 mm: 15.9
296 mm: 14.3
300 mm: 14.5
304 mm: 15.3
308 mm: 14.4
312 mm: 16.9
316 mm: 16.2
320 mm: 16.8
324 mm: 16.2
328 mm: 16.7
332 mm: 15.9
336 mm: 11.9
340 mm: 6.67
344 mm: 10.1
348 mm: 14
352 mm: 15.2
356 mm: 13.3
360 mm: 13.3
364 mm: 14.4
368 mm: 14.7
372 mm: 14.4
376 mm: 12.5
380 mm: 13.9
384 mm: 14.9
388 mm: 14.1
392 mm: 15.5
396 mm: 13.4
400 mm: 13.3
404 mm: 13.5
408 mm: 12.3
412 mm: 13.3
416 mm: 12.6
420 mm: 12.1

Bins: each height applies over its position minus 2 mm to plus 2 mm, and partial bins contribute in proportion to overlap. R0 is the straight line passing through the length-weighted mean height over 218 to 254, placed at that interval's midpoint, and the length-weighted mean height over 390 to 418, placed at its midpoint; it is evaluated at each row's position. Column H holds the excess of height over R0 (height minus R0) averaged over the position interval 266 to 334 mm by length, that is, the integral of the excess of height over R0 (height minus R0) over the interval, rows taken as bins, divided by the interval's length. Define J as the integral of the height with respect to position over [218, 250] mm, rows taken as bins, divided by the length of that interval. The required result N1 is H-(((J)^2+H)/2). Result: -124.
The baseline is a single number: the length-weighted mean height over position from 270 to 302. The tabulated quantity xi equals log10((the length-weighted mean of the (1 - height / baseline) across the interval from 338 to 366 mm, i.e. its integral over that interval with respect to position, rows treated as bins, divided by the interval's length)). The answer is -0.9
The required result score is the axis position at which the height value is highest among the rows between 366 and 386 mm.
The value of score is 384 mm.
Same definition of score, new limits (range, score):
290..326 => 312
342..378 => 352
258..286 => 272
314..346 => 320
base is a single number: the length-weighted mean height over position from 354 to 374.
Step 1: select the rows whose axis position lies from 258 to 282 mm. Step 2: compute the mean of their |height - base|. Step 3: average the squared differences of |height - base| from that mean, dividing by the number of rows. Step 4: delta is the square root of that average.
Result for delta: 0.48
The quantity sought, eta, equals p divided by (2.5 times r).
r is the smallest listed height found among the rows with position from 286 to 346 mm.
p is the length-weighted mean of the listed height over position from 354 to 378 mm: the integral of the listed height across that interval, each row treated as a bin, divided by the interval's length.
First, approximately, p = 13.8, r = 6.67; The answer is 0.83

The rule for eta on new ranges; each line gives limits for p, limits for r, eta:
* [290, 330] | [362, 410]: 0.51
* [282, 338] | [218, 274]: 0.48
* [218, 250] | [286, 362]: 0.94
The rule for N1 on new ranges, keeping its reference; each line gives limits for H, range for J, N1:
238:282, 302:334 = -130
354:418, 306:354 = -101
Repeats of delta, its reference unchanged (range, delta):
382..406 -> 0.42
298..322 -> 1.02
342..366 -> 1.29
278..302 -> 0.60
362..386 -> 0.45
